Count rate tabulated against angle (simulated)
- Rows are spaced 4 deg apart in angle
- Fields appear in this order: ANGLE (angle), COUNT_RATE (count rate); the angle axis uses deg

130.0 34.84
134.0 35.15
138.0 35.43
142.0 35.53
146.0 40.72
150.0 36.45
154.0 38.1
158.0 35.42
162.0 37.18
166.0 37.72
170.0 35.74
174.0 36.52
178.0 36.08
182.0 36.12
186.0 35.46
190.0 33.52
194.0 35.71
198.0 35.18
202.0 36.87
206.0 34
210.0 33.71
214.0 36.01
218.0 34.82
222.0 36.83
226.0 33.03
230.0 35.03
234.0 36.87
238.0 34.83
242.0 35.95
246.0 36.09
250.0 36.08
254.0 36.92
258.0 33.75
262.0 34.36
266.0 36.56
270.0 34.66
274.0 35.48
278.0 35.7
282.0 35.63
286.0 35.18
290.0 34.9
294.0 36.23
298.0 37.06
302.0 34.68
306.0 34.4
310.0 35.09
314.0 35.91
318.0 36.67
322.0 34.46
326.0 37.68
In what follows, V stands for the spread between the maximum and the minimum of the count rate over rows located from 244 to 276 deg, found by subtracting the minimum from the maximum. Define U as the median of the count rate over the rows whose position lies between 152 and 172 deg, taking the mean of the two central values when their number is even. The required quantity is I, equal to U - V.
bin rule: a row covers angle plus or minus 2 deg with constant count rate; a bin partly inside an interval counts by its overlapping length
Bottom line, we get 34.0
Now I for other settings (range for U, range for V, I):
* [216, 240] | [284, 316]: 32.3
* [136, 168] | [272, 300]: 34.7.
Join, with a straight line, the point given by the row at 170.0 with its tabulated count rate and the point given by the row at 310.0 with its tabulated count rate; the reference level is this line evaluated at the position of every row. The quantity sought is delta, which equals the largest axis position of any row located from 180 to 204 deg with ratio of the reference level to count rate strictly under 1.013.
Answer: 202.0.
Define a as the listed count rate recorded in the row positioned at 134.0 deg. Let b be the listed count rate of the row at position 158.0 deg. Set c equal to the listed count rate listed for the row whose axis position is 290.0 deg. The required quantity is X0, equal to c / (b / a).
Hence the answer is 34.6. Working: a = 35.15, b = 35.42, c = 34.9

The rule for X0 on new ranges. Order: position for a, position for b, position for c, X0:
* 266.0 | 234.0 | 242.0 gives 35.6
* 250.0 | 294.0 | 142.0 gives 35.4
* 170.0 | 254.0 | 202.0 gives 35.7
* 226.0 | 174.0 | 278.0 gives 32.3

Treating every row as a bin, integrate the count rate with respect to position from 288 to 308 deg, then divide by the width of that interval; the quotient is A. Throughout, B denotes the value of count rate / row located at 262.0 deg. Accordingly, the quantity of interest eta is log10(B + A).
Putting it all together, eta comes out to 1.84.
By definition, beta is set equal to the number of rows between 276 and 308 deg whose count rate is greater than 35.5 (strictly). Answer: 4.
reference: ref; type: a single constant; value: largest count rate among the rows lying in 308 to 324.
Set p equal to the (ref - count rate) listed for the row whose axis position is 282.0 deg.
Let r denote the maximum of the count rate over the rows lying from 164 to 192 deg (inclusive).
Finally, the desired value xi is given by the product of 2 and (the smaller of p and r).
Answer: 2.08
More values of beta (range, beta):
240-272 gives 5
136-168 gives 6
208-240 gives 3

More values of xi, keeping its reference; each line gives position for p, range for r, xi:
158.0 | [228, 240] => 2.50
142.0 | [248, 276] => 2.28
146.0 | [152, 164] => -8.10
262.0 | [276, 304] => 4.62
